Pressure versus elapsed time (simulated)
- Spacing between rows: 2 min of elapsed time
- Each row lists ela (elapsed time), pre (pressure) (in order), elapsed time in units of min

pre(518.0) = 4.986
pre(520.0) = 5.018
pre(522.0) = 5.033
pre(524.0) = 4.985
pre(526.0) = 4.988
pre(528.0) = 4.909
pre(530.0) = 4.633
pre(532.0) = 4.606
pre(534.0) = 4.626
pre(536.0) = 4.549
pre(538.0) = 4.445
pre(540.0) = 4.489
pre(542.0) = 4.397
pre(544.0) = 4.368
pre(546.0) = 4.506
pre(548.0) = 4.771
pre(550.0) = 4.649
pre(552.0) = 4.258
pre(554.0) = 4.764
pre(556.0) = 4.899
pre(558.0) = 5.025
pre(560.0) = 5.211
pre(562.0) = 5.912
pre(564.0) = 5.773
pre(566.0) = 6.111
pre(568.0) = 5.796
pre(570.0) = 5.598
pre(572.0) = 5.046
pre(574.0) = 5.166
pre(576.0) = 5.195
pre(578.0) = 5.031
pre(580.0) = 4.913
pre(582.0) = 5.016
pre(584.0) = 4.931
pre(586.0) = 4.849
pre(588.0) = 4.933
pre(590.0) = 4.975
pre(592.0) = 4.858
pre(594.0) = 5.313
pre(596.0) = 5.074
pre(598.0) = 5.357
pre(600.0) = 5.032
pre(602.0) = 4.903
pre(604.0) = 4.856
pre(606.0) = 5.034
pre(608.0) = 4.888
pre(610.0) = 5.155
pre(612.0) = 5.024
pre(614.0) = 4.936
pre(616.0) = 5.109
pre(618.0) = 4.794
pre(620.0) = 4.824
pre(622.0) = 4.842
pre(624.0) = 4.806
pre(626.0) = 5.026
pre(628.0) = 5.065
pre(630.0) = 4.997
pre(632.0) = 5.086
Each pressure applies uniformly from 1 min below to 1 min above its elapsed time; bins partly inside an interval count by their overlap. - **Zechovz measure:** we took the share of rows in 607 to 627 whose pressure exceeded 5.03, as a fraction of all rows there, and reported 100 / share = 500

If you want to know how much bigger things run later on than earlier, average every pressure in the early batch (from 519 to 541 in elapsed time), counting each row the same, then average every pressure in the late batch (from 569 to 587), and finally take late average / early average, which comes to 1.07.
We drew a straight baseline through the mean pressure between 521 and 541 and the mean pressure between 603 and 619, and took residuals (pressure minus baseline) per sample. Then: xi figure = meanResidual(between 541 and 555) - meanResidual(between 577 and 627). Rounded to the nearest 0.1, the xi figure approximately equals -0.3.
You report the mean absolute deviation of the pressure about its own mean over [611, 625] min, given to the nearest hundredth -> 0.10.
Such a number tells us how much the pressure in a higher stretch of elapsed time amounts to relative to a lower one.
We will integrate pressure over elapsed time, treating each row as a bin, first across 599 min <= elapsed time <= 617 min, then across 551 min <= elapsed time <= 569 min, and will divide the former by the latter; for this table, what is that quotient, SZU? 0.94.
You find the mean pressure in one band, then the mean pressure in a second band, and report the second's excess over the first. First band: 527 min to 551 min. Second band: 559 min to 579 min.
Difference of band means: 0.90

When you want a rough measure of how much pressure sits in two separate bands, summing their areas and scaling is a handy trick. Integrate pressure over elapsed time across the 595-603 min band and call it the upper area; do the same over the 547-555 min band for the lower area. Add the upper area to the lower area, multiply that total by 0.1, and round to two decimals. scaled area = 7.76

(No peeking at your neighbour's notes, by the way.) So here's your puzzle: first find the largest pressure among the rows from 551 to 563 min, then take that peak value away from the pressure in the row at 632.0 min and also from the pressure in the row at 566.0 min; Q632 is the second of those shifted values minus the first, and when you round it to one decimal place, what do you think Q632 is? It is 1.0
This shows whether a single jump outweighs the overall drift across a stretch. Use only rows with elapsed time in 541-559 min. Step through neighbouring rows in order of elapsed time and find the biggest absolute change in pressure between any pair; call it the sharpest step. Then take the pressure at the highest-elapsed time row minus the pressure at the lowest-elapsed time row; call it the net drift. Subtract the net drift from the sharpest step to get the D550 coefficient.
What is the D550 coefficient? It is -0.1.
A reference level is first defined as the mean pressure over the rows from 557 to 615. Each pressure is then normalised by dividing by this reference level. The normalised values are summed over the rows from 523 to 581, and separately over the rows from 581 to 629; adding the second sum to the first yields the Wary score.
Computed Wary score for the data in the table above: 51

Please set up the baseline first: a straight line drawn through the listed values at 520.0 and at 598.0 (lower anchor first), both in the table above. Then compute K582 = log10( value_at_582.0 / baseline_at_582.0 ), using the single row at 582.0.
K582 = -0.023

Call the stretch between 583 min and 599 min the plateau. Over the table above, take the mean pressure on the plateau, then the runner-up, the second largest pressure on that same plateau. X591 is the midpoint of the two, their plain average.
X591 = 5.17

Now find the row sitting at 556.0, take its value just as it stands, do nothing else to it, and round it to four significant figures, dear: 4.899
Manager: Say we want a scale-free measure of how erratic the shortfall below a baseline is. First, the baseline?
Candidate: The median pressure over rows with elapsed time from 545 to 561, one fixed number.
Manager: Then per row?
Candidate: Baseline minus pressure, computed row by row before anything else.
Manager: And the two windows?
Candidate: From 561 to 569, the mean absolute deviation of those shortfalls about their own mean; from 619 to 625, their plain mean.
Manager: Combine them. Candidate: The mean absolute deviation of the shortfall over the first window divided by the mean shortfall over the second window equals -2.0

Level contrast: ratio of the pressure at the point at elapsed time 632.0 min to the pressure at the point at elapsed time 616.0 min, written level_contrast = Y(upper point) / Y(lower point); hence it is 1.00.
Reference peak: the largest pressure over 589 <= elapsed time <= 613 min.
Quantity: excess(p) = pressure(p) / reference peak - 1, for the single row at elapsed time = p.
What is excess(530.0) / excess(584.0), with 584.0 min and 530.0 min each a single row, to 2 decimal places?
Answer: 1.70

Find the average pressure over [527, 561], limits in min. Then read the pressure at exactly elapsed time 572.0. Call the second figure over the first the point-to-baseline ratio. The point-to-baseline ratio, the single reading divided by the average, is 1.08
